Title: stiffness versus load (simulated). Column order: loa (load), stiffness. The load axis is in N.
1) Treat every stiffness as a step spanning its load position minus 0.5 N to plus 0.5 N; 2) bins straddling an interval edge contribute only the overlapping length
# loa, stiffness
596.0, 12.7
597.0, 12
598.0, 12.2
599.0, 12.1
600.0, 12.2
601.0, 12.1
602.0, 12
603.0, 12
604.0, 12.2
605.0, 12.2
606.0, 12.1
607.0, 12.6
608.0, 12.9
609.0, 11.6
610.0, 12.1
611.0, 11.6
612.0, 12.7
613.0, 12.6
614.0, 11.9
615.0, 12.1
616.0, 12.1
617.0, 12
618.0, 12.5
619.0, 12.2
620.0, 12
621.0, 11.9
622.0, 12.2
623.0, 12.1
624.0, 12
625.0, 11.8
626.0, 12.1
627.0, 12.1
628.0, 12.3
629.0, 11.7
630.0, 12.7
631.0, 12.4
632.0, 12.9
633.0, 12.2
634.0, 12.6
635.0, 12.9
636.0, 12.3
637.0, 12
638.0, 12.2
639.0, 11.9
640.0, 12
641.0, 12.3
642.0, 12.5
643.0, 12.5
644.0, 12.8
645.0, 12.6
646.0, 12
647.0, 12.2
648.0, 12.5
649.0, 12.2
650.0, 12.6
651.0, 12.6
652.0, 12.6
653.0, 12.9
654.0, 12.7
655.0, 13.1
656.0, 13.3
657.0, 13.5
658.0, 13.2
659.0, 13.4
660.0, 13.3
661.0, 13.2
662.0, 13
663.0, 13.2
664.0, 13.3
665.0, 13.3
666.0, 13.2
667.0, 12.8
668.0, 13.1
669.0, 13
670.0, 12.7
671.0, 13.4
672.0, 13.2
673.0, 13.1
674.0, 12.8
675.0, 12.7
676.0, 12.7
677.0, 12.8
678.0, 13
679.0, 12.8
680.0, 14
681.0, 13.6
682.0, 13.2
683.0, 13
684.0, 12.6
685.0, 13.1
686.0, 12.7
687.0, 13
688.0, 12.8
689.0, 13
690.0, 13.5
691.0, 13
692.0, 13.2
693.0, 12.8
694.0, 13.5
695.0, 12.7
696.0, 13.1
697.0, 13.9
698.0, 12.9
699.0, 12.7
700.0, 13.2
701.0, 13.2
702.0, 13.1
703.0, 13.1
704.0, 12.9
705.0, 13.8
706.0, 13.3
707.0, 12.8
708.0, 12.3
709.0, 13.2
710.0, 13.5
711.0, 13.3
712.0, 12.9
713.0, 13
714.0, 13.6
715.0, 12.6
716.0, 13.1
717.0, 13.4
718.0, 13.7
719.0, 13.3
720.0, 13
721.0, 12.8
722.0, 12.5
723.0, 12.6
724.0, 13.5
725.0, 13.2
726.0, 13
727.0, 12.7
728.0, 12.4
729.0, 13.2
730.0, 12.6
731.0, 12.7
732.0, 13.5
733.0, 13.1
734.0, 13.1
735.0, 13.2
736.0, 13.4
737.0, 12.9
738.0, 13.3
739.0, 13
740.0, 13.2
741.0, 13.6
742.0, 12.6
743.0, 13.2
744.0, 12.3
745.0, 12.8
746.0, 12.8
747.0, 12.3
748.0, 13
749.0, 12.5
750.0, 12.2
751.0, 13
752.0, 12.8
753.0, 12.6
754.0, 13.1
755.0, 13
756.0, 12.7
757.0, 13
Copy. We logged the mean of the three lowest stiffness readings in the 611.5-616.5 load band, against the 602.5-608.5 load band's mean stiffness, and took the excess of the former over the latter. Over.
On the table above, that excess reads -0.3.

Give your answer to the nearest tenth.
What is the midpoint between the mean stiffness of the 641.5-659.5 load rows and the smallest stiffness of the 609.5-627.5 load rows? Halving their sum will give 12.2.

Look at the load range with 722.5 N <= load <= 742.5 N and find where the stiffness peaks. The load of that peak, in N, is 741.0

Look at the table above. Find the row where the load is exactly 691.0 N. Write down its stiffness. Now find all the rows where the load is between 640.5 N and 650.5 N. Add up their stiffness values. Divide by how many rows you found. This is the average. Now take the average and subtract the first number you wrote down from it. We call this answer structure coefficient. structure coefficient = -0.58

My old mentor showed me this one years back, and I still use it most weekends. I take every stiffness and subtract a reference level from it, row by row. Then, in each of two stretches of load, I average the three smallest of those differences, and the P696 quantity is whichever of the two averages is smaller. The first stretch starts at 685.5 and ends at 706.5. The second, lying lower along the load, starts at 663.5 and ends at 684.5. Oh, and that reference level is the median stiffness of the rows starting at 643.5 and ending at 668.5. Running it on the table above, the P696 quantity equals -0.33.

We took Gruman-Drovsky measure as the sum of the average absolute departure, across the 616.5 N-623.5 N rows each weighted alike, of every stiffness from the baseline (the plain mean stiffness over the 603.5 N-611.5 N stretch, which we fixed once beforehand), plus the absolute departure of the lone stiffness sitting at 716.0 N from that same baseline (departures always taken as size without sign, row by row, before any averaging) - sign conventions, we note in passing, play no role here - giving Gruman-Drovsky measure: 1.1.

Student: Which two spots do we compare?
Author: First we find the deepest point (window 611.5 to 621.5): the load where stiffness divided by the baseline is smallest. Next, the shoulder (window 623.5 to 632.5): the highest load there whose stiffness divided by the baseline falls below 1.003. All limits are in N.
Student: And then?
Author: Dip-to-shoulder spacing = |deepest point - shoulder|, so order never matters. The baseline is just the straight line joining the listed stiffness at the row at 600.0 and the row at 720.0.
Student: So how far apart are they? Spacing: 10 N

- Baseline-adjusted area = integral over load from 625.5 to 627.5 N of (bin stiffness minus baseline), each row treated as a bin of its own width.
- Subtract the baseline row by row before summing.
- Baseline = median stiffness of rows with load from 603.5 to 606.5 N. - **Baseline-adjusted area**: -0.2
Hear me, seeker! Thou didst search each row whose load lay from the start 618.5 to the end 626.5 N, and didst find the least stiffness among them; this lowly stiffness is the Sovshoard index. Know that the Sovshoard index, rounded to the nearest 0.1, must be 11.8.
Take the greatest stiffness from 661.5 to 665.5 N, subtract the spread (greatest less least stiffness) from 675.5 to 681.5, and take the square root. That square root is 3.46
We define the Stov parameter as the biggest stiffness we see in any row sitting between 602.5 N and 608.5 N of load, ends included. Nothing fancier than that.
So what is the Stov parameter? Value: 12.9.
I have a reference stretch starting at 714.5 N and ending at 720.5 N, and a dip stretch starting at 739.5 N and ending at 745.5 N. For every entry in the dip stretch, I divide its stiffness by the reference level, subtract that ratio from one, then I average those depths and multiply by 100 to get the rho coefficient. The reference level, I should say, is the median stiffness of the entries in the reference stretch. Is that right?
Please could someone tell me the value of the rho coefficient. 1.9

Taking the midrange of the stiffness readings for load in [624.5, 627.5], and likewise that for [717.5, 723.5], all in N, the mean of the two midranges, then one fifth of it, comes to 2.505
